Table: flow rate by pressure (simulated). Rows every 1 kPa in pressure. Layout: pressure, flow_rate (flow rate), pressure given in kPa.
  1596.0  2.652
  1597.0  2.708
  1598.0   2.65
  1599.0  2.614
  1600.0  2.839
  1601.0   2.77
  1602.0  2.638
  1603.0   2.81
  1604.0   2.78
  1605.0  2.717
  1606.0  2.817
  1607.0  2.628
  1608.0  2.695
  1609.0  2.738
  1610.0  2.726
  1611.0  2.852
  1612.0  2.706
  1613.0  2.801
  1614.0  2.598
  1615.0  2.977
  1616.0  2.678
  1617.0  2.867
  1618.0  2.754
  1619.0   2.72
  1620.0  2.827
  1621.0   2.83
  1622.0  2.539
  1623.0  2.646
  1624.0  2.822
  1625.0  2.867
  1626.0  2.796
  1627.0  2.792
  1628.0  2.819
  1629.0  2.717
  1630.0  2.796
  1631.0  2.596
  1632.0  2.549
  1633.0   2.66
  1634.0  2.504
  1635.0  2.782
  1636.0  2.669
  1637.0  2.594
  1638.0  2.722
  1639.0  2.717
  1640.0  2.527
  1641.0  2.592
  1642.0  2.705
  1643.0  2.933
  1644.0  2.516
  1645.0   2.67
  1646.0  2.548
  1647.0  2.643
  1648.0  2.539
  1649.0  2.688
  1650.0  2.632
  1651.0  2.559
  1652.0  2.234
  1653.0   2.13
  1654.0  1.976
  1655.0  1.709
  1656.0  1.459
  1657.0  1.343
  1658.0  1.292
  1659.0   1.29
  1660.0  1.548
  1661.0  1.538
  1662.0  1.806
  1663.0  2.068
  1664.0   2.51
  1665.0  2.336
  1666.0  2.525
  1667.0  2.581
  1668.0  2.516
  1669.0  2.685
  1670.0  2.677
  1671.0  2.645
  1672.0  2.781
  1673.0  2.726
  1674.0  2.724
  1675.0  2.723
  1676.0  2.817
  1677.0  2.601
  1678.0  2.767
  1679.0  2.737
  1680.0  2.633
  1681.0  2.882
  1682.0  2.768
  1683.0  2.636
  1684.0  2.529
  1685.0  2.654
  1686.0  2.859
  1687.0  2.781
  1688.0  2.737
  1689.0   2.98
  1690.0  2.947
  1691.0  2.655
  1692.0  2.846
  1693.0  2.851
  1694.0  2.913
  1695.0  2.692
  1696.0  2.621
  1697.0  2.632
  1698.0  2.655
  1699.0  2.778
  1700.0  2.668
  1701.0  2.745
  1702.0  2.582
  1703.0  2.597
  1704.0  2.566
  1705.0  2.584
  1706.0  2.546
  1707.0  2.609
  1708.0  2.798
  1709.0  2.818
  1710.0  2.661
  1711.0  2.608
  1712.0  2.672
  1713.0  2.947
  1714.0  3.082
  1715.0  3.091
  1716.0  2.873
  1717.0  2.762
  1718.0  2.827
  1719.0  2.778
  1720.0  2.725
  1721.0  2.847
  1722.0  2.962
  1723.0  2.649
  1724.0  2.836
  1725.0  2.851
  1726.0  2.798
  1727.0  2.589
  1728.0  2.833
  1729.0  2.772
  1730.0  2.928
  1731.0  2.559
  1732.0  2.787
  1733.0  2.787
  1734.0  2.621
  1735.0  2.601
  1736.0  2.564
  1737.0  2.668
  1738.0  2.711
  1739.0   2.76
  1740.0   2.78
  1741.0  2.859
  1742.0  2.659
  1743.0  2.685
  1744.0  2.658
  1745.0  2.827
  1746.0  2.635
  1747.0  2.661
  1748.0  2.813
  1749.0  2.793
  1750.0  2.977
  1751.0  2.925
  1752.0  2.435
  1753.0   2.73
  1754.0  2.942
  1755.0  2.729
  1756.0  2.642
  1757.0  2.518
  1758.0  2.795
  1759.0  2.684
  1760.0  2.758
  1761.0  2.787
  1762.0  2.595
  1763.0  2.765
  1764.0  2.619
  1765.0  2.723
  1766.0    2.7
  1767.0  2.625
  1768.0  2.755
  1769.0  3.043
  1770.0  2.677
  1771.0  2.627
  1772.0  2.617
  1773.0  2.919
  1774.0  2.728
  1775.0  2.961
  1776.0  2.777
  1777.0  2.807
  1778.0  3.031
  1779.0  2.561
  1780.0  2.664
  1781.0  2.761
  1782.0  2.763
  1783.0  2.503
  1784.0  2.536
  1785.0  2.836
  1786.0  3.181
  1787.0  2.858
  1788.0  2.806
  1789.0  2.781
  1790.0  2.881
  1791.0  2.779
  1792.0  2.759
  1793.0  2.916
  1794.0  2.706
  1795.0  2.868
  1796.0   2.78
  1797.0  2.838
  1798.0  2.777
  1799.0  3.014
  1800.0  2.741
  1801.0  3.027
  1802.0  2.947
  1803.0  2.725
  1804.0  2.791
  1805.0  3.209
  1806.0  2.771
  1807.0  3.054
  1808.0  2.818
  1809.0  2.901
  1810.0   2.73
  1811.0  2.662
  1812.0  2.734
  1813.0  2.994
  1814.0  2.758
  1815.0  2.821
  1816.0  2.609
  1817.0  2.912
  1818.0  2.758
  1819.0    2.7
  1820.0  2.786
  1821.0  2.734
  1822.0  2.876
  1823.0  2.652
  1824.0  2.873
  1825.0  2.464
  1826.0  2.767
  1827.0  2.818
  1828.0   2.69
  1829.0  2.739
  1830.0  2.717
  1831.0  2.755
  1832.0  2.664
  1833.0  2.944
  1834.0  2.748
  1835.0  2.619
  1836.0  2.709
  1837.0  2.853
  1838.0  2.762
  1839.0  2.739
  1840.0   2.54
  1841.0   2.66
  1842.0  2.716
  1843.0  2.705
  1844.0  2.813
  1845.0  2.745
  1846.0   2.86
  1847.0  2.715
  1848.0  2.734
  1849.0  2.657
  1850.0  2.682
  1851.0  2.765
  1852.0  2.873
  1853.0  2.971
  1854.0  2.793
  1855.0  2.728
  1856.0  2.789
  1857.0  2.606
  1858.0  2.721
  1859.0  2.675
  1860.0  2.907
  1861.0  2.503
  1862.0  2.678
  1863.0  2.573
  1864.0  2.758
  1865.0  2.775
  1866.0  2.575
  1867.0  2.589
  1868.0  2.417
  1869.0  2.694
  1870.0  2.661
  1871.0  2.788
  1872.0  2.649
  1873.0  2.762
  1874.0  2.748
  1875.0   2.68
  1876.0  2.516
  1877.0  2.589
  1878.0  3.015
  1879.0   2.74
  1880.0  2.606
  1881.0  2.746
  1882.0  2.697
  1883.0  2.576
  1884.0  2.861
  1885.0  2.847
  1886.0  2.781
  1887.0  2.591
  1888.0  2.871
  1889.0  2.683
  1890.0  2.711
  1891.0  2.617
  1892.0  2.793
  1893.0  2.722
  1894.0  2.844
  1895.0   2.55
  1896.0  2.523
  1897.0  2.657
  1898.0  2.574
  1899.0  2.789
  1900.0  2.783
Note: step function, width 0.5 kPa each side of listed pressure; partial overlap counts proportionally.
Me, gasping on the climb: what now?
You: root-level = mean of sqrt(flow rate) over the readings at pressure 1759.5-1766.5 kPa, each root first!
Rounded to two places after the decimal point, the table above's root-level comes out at 1.65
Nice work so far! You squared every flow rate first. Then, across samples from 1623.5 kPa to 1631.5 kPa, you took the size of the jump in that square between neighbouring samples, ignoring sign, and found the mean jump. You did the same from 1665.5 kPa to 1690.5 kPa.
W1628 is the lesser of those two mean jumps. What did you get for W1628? 0.42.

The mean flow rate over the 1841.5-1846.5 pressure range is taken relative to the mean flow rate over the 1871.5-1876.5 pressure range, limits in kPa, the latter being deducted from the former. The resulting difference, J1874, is 0.10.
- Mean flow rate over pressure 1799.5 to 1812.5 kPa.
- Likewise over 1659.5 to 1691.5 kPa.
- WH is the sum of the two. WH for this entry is 5.43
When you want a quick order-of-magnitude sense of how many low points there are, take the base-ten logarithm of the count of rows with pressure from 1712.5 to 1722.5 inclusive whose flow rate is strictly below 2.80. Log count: 0.48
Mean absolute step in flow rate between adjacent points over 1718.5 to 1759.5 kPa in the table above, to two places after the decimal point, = 0.14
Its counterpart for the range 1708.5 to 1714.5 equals 0.14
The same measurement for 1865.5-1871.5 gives 0.12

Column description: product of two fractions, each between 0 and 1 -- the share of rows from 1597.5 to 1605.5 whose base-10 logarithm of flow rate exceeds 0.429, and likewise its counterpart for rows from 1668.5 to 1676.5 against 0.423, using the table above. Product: 0.55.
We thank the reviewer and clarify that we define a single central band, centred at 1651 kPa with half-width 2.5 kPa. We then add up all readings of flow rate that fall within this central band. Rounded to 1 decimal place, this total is 12.2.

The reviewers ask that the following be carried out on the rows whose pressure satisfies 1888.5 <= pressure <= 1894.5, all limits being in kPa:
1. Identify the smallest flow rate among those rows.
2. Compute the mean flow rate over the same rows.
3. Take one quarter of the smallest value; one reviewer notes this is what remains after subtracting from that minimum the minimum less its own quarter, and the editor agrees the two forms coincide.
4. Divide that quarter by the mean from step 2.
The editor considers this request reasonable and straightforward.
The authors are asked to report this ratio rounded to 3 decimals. 0.240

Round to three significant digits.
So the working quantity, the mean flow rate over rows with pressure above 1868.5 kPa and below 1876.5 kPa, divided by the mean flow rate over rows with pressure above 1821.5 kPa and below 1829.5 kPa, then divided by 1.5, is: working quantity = 0.655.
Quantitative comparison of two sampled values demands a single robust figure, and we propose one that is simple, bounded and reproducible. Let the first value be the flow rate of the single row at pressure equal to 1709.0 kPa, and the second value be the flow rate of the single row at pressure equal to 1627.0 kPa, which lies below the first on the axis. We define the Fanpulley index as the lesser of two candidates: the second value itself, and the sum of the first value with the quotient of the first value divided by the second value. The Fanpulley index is 2.79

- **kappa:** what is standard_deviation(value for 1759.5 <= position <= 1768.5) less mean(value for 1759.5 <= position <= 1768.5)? -2.63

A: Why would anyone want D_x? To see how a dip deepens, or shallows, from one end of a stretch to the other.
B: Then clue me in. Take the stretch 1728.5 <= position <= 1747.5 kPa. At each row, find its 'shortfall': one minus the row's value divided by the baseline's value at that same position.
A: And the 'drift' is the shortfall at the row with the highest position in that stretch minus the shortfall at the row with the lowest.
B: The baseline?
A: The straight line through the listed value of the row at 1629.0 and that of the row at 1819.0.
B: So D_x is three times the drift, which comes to 0.1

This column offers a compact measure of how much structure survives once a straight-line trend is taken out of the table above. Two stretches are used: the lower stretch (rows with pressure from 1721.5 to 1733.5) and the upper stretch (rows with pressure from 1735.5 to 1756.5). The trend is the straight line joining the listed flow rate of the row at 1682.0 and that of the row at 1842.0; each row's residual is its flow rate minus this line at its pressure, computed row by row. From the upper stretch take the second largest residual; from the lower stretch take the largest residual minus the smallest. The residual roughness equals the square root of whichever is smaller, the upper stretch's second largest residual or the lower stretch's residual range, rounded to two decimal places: 0.44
